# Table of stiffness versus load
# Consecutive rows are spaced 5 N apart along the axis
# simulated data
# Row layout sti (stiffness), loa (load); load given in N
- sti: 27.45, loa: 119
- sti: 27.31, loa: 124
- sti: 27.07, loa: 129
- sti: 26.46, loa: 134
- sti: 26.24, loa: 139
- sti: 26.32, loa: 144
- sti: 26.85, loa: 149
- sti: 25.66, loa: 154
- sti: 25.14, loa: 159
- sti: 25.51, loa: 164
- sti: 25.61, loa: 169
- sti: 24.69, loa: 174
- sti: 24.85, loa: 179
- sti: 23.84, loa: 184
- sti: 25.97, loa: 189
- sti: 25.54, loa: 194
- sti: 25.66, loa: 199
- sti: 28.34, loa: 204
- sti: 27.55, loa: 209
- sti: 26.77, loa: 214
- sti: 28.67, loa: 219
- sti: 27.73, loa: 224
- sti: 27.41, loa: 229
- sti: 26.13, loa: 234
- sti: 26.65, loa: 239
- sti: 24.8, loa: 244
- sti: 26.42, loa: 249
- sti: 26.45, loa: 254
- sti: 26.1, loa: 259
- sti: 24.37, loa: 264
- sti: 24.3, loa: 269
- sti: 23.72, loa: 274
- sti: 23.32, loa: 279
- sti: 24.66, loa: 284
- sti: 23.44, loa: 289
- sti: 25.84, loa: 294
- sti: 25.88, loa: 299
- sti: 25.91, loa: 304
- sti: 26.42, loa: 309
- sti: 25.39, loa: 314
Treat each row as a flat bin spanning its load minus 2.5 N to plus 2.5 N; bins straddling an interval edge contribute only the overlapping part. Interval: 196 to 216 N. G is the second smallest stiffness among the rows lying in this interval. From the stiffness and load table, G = 26.77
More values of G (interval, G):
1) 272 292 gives 23.44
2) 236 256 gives 26.42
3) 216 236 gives 27.41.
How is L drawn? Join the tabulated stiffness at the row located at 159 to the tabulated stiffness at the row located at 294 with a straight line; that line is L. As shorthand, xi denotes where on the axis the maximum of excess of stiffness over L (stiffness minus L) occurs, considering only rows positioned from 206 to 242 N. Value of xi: 219 N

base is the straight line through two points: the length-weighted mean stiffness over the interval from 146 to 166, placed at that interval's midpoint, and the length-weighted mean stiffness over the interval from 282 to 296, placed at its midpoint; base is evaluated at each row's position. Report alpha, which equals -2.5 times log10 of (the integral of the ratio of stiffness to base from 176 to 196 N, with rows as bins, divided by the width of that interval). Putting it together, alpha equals 0.022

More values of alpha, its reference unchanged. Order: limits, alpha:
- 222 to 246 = -0.061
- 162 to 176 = 0.017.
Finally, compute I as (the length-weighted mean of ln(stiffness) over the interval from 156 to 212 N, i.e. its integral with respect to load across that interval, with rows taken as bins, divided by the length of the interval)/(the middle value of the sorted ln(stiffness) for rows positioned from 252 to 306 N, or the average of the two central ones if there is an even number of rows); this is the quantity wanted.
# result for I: 1.01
